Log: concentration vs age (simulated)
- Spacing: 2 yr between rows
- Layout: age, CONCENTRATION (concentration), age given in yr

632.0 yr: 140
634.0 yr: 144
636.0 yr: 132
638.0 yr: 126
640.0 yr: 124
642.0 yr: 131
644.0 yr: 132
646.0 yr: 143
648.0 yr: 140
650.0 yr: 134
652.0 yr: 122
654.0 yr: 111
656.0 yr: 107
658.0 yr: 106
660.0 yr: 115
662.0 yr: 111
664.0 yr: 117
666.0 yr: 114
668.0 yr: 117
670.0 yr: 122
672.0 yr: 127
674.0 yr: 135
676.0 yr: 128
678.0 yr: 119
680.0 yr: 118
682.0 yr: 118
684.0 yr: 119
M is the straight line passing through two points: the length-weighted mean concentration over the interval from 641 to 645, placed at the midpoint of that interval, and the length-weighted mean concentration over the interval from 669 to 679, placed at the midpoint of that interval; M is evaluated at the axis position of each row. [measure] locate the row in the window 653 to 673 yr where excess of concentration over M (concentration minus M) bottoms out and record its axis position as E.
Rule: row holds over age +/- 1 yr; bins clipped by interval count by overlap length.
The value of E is 658.0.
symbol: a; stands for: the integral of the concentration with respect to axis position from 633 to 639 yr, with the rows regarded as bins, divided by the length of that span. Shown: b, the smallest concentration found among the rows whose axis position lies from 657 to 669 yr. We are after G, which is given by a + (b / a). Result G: 135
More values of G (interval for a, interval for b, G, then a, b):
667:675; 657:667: 126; 125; 106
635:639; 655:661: 130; 129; 106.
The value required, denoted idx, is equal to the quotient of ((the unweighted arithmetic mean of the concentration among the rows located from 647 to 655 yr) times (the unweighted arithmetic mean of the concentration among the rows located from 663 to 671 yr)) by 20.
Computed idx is 745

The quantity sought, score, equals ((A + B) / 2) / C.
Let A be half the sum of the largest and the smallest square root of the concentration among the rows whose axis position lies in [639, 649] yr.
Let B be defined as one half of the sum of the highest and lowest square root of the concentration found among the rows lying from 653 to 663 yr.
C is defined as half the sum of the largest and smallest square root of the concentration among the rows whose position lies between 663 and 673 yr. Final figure 1.01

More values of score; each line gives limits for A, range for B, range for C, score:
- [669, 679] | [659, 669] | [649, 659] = 1.00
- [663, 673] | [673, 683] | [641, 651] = 0.95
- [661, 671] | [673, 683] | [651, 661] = 1.03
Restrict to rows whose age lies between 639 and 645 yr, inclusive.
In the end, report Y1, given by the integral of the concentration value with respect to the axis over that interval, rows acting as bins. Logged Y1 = 774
